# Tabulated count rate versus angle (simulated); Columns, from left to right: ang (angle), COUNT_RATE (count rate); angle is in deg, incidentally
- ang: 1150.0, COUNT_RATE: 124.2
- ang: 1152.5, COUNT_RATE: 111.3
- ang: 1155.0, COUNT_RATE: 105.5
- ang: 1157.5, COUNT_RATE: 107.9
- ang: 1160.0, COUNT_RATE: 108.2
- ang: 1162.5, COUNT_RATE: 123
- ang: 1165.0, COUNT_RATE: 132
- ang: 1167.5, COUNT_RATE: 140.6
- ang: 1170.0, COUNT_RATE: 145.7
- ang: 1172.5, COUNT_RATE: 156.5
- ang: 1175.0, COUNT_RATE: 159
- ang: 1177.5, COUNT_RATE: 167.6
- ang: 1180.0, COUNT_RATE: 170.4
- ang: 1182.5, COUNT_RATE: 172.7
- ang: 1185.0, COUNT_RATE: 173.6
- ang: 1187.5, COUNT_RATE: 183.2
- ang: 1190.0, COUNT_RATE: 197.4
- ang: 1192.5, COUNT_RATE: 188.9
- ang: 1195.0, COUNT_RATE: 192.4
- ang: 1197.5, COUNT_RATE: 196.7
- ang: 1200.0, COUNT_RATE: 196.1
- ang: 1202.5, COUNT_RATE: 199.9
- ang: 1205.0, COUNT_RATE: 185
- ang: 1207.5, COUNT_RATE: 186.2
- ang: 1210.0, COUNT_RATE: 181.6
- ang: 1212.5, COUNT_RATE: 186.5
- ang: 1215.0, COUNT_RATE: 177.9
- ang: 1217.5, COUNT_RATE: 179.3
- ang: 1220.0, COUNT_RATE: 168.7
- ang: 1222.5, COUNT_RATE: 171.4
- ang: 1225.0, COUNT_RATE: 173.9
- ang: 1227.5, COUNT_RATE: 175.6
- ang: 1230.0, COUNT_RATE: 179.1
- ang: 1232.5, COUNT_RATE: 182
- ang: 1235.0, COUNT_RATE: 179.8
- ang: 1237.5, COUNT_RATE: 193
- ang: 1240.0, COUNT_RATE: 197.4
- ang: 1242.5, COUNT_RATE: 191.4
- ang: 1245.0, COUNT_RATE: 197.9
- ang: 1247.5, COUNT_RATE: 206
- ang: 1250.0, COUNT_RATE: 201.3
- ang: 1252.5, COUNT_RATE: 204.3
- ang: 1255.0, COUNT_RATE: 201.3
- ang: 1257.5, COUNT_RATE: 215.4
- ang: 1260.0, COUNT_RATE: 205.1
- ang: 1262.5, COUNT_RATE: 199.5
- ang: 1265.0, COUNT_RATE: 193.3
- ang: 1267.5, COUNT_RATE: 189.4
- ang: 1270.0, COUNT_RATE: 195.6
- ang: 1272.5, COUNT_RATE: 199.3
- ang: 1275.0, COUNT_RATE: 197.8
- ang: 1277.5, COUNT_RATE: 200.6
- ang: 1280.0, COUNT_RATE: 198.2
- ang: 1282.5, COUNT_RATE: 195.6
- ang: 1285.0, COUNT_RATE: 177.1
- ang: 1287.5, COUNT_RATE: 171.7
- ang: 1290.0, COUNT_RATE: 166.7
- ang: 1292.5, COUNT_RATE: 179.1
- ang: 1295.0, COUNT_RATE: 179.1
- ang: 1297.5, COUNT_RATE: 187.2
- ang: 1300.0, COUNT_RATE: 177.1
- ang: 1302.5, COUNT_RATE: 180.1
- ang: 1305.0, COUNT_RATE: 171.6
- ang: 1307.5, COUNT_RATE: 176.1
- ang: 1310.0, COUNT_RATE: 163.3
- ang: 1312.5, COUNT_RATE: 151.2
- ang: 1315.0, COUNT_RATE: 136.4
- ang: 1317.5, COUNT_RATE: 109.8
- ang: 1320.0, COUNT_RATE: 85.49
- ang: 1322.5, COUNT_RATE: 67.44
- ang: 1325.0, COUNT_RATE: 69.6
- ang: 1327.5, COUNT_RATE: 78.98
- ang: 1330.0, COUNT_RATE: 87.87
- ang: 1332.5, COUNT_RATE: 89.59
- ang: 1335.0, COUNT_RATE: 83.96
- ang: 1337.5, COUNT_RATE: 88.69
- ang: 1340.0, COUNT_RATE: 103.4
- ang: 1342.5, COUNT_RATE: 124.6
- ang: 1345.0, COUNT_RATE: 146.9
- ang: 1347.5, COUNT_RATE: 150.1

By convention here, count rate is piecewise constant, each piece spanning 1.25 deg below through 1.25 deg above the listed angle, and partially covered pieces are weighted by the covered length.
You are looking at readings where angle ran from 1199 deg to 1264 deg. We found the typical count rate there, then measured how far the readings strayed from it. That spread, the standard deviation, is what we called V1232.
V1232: 12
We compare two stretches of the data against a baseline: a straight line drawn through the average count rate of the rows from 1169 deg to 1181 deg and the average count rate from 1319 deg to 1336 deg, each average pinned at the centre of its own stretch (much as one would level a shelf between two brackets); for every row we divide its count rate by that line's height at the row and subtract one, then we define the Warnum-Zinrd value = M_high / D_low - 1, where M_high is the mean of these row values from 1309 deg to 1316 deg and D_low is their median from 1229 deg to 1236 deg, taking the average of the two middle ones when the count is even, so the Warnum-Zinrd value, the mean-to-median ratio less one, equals 0.8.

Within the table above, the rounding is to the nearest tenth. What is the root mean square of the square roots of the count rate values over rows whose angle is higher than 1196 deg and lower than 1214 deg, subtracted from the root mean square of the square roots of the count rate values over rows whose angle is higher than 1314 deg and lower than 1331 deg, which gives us -4.3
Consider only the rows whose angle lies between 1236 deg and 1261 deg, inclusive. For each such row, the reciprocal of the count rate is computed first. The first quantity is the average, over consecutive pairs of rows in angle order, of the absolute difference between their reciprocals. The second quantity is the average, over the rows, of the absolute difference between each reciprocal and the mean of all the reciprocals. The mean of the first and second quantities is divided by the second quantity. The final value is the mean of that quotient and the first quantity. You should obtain 0.57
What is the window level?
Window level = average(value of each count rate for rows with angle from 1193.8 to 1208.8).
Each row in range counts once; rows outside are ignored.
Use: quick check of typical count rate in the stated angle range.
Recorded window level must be 193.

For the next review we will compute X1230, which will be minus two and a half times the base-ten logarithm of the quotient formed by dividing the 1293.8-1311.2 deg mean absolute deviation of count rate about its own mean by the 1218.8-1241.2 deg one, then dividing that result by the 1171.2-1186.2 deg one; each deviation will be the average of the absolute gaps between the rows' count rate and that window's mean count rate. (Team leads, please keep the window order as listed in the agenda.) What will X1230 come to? 2.3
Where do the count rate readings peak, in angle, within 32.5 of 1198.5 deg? 1202.5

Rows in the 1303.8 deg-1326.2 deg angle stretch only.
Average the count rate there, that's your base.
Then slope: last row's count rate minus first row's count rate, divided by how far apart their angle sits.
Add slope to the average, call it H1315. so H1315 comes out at 121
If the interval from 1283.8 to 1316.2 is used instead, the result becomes 169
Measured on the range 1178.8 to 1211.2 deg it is 187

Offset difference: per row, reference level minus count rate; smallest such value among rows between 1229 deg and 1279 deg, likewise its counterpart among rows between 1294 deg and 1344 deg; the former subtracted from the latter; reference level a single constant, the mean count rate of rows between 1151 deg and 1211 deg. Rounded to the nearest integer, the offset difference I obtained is 28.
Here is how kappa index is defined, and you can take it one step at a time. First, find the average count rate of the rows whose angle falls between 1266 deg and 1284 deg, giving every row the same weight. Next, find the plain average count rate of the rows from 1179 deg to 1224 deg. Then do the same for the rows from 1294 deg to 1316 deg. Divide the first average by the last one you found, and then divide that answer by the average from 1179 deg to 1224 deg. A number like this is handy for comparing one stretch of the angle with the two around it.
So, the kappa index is 0.0063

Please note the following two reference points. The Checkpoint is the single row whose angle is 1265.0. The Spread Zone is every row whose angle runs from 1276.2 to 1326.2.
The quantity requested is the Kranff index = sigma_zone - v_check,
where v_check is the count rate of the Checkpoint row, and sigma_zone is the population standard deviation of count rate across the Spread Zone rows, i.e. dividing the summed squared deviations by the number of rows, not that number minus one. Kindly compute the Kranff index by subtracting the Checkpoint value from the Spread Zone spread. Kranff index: -153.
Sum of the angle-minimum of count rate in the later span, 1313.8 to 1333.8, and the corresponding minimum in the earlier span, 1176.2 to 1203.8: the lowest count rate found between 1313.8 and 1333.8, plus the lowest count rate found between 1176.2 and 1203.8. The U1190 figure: 235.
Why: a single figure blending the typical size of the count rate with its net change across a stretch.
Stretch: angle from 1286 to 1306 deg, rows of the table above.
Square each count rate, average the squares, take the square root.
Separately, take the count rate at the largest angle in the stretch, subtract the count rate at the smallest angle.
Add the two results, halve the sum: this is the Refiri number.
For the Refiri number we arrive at 88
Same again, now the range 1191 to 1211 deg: 92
